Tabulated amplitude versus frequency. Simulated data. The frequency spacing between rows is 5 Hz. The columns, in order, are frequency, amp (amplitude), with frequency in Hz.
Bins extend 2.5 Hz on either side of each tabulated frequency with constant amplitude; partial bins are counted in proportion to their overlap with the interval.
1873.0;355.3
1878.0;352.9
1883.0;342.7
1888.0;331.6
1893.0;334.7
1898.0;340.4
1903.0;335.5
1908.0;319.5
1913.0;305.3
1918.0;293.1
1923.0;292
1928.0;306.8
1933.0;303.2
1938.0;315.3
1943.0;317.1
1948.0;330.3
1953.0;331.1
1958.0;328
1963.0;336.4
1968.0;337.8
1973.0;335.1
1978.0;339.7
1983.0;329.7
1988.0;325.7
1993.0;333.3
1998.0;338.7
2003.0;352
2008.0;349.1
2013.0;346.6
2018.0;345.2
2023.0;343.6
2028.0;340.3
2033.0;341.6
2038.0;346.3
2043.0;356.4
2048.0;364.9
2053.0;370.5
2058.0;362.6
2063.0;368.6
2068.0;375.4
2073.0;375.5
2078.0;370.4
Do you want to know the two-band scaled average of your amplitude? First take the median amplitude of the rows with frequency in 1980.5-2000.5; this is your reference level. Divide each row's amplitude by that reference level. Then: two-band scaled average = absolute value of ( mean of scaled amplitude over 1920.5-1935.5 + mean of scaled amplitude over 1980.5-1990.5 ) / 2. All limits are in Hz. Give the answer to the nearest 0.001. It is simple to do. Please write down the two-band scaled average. 0.948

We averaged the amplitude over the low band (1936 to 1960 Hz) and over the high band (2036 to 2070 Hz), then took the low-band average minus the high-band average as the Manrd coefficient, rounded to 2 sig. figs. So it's -39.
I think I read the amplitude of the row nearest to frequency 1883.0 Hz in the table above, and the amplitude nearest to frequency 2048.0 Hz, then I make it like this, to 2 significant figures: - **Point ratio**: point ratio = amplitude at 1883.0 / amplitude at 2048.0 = 0.94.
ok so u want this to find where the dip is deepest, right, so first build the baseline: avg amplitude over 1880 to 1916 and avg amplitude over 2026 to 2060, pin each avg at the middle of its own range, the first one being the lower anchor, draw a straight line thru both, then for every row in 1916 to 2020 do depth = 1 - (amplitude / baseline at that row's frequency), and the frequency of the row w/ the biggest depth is 1923.0 Hz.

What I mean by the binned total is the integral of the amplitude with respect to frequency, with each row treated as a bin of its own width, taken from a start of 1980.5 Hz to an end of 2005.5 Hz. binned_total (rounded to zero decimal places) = 8397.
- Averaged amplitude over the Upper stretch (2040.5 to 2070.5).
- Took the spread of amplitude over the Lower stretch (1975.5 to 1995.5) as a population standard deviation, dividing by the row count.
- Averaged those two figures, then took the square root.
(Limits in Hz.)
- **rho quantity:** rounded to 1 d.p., 13.6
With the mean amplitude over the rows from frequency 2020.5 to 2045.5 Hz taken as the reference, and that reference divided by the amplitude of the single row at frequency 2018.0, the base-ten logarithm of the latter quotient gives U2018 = 0.00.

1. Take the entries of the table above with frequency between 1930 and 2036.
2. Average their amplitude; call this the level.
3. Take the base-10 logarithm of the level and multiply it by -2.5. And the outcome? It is -6.31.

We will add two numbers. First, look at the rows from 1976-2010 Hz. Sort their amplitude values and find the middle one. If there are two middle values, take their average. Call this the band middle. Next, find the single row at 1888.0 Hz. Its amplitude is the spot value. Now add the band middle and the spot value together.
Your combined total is 670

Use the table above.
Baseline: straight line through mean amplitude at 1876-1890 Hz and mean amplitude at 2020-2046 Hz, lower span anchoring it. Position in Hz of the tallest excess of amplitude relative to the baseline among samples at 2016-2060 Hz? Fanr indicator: 2053.0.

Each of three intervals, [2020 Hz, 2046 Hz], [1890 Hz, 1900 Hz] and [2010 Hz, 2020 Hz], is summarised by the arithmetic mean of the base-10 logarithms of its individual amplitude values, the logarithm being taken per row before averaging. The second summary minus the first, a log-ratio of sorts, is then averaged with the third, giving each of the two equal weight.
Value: 1.26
